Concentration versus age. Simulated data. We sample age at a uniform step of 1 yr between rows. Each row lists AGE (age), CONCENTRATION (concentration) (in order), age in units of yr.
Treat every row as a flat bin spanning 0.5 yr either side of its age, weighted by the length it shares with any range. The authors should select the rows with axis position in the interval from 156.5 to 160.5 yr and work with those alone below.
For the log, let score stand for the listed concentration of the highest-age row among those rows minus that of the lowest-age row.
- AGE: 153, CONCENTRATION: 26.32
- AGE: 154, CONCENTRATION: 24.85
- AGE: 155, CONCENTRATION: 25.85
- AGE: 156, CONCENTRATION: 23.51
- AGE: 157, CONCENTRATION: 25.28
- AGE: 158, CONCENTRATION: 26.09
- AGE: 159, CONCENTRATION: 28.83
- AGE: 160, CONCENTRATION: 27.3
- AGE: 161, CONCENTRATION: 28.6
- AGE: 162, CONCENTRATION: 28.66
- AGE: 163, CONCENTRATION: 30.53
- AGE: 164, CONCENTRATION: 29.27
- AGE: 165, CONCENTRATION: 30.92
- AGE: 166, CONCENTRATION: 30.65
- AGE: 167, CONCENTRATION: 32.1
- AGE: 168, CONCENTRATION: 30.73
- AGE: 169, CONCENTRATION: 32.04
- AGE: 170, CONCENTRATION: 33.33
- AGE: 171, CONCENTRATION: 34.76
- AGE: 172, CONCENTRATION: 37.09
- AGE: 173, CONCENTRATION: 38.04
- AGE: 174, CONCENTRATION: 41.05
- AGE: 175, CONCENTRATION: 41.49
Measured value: 2.0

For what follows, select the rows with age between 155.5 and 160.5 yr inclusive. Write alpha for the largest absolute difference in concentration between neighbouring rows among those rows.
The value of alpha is 2.7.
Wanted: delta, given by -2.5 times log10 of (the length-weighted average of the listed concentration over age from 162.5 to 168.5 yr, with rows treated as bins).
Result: -3.72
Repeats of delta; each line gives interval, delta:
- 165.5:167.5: -3.74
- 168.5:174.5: -3.89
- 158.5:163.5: -3.65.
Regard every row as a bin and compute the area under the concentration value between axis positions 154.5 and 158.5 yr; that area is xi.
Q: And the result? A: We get 101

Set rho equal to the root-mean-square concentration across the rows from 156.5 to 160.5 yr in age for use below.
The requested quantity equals 27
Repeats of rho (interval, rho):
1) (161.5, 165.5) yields 30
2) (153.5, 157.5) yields 25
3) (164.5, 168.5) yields 31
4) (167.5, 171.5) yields 33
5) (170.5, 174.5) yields 38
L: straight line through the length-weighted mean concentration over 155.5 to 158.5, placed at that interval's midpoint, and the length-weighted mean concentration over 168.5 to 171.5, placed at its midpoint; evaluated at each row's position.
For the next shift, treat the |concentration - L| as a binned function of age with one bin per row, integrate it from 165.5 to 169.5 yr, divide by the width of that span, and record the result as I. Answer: 0.7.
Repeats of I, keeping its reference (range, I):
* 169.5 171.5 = 0.4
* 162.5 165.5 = 0.9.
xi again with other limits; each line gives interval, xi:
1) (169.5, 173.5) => 143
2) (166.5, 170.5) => 128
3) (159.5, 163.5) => 115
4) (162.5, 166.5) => 121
